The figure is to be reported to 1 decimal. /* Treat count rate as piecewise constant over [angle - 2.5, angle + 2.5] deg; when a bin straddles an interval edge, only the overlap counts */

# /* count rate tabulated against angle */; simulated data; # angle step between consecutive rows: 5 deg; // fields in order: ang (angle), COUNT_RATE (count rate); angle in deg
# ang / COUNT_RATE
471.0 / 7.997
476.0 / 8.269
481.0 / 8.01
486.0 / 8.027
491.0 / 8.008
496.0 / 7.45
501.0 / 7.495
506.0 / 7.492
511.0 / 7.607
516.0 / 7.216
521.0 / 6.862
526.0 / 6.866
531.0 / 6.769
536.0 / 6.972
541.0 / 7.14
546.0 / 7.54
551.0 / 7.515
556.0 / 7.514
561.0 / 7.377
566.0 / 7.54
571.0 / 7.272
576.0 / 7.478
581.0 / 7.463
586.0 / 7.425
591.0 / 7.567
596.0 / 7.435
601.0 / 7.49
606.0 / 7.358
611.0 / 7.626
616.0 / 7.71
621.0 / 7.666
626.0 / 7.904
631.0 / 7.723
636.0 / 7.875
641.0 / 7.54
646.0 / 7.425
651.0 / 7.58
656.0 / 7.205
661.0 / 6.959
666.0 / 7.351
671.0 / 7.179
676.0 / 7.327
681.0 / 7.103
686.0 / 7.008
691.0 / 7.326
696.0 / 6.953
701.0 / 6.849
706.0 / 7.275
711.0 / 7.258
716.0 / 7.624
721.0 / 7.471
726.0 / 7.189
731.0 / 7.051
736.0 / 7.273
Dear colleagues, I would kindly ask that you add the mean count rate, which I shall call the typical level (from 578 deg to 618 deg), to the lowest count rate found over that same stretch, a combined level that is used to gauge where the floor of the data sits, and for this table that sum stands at 14.9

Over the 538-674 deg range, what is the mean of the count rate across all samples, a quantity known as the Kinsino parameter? 7.5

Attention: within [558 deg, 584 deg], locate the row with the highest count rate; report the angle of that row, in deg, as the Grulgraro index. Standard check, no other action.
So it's 566.0 deg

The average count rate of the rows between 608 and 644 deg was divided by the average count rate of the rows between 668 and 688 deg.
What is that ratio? 1.08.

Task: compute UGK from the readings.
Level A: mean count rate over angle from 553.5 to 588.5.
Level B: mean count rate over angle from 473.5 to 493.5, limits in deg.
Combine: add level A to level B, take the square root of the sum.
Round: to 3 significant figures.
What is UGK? 3.94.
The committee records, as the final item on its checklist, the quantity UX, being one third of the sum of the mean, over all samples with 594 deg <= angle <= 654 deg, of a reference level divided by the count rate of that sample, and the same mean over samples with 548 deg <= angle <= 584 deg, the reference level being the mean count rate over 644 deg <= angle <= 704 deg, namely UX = 0.637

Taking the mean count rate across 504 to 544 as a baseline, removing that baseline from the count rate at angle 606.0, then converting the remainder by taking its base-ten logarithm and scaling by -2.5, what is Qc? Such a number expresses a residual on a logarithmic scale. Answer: 1.5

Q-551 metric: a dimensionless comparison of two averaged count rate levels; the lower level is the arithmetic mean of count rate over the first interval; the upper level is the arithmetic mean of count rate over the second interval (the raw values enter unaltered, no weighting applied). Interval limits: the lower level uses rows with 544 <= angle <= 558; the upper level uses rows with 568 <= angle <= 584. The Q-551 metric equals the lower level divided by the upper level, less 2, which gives -0.98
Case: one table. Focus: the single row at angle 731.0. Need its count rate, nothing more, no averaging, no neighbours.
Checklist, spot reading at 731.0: 7.051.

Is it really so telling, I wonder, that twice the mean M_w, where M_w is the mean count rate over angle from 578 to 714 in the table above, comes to 14.8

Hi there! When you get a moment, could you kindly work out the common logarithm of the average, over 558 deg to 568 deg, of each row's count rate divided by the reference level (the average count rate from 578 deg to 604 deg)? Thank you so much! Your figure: -0.001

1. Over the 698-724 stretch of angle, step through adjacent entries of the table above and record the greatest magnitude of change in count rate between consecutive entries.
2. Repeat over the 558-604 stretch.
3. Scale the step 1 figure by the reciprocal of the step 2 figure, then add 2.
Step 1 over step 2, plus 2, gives 3.59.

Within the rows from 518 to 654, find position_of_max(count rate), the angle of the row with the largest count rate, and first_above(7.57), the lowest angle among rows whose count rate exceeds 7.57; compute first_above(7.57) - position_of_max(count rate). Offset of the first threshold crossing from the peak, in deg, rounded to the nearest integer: -15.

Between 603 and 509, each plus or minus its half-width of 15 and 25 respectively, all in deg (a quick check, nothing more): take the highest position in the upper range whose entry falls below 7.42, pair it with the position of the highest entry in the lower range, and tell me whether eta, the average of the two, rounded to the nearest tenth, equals 546.0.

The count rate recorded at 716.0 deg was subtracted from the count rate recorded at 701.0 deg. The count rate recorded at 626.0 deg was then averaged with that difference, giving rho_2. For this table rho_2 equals 3.56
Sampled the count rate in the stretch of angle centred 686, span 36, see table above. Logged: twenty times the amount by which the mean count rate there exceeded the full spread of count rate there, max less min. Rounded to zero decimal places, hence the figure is 133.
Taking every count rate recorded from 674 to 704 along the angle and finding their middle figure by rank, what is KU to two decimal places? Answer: 7.06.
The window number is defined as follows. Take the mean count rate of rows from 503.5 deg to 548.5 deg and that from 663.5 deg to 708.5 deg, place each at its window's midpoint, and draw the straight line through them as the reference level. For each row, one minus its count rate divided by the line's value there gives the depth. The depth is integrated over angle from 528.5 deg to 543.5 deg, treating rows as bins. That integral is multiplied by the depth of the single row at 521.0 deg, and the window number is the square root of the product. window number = 0.133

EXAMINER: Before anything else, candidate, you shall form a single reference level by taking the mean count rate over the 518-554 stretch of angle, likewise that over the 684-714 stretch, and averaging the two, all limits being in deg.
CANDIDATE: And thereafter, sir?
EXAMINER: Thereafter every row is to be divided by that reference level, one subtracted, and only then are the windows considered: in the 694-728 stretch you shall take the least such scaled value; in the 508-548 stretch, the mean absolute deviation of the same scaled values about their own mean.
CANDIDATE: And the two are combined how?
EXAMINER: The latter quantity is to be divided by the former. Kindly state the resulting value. -1.0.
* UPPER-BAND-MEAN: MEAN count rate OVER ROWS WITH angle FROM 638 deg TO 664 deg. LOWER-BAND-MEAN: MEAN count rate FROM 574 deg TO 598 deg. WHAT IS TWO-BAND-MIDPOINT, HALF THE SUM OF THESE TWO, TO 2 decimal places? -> 7.41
